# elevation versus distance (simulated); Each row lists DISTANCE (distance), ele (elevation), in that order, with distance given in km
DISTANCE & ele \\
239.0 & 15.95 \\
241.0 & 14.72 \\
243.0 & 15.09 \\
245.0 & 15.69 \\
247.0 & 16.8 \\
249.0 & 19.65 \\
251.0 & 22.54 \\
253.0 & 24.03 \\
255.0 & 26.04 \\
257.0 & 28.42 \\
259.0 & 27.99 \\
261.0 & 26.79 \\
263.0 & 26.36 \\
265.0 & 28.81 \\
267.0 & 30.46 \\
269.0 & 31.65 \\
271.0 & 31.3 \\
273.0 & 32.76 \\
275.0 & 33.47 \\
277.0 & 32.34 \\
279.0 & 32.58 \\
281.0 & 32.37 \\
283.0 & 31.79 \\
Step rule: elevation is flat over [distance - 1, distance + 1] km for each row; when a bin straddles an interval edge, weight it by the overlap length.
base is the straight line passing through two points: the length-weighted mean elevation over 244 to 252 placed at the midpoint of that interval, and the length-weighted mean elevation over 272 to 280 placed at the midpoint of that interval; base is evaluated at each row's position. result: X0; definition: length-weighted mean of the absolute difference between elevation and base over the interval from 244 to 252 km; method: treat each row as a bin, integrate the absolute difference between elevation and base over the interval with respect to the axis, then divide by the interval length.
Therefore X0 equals 1.4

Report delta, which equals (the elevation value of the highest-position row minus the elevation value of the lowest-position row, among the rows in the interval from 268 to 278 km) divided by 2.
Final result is 0.3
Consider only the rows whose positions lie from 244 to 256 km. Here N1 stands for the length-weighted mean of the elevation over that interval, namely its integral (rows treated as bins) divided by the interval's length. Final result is 21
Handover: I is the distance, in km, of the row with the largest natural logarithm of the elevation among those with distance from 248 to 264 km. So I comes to 257.0 km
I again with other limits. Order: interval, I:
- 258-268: 267.0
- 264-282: 275.0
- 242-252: 251.0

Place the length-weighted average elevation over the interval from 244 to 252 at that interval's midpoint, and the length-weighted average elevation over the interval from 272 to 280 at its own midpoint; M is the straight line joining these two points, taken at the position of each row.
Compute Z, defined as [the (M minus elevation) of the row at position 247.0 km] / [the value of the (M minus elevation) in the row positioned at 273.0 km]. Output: -1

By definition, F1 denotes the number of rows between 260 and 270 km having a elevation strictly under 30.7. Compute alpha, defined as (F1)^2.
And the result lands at 16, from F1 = 4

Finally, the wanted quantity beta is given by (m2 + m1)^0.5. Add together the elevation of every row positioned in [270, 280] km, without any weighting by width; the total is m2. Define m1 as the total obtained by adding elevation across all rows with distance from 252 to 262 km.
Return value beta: 17.2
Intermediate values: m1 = 133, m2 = 162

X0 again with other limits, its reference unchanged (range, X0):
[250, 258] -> 3.6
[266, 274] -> 1.8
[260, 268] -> 1.4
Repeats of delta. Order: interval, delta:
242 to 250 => 2.3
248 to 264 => 3.4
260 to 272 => 2.3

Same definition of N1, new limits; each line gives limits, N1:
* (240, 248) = 16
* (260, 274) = 30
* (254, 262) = 27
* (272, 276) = 33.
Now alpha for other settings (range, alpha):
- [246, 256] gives 25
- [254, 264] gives 25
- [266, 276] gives 1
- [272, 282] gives 0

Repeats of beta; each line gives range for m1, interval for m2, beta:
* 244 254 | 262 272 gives 15.7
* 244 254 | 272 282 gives 16.2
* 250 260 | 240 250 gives 14.5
